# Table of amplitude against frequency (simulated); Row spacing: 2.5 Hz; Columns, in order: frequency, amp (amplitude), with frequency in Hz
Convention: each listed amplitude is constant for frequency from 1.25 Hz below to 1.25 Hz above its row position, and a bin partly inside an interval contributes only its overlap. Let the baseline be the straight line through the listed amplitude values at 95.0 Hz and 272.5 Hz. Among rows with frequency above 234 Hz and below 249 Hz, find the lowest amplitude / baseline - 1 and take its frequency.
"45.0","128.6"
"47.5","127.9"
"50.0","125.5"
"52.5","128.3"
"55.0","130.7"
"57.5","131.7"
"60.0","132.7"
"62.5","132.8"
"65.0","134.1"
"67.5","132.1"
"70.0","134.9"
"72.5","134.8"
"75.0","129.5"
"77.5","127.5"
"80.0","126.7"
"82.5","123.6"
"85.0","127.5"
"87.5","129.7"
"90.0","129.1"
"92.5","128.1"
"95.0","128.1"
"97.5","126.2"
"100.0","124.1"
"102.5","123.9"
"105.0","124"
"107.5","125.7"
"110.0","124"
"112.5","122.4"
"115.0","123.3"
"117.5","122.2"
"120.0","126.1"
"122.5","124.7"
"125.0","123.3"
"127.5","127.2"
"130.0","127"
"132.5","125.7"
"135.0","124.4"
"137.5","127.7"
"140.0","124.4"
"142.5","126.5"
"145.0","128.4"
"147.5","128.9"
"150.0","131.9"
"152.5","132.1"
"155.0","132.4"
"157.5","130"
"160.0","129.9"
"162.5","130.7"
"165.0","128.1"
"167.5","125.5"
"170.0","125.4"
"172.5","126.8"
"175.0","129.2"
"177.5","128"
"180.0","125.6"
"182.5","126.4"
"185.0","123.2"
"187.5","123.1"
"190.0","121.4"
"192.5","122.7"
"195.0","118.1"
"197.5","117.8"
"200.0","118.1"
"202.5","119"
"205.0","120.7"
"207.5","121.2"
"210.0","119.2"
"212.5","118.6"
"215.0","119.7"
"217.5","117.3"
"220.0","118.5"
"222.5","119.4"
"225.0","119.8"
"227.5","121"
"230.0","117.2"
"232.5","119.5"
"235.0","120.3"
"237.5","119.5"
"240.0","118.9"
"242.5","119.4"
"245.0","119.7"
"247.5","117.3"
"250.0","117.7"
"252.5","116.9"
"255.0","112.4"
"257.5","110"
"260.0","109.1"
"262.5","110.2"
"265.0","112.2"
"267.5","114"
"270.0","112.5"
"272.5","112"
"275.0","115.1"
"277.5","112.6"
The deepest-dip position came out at 247.5 Hz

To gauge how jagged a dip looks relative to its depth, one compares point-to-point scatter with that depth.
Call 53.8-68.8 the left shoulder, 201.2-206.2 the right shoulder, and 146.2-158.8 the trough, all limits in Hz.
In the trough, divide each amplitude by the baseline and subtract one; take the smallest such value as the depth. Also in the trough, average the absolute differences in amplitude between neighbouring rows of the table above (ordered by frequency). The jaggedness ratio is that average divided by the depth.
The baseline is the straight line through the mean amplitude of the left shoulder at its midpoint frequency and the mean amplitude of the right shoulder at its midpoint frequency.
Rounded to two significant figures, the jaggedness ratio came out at 45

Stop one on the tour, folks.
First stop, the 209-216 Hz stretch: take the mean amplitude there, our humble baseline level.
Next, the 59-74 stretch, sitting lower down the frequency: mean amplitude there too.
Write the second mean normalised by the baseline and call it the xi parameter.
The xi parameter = 1.12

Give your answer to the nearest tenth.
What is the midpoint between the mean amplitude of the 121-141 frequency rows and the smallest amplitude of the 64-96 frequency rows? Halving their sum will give 124.6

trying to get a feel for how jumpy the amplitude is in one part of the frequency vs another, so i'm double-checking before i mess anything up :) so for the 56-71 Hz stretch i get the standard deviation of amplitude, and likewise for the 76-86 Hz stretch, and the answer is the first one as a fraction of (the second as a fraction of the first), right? 0.8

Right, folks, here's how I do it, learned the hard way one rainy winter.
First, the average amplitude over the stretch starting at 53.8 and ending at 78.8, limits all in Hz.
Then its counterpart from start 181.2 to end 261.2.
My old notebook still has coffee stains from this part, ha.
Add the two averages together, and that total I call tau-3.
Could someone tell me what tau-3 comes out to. 251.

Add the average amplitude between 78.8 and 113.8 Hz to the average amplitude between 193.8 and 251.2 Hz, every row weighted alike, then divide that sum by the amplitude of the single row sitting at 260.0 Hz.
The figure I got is 2.25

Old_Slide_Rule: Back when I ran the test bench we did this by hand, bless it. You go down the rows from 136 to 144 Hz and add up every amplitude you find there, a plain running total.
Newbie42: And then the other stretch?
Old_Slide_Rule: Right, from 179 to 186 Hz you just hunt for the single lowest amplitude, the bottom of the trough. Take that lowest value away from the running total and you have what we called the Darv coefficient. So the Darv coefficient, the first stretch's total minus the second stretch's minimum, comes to 255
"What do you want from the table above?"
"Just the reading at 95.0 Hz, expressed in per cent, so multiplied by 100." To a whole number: 12810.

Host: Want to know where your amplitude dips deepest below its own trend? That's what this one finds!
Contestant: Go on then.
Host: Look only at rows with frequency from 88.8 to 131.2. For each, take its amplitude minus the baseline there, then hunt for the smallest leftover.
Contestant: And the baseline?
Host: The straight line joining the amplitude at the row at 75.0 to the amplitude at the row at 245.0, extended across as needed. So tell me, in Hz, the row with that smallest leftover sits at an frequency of 112.5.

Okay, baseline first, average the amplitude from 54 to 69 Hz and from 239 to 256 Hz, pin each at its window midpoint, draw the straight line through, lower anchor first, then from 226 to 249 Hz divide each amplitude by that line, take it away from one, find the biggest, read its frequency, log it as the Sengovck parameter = 230.0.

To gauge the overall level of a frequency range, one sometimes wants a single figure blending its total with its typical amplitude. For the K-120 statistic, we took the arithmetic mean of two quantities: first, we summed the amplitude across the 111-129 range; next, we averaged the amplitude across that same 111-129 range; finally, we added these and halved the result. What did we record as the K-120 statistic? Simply 497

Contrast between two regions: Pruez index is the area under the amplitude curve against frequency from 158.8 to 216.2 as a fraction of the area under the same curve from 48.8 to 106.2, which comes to 0.96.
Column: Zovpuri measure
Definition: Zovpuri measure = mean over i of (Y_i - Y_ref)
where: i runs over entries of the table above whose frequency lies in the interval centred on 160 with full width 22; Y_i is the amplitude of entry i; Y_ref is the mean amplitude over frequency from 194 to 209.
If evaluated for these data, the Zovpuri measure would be 10.4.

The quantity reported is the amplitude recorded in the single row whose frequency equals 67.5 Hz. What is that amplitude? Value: 132.1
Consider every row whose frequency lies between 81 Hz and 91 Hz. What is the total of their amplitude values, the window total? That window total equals 510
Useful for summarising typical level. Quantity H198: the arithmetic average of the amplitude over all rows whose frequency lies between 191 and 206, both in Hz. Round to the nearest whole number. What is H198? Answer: 119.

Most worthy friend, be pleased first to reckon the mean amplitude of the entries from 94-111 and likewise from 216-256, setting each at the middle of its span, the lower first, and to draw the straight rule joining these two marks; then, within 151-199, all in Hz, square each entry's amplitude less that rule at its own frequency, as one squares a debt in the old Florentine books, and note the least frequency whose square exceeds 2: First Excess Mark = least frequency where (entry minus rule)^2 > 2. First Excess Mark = 152.5 Hz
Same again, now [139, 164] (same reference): 142.5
